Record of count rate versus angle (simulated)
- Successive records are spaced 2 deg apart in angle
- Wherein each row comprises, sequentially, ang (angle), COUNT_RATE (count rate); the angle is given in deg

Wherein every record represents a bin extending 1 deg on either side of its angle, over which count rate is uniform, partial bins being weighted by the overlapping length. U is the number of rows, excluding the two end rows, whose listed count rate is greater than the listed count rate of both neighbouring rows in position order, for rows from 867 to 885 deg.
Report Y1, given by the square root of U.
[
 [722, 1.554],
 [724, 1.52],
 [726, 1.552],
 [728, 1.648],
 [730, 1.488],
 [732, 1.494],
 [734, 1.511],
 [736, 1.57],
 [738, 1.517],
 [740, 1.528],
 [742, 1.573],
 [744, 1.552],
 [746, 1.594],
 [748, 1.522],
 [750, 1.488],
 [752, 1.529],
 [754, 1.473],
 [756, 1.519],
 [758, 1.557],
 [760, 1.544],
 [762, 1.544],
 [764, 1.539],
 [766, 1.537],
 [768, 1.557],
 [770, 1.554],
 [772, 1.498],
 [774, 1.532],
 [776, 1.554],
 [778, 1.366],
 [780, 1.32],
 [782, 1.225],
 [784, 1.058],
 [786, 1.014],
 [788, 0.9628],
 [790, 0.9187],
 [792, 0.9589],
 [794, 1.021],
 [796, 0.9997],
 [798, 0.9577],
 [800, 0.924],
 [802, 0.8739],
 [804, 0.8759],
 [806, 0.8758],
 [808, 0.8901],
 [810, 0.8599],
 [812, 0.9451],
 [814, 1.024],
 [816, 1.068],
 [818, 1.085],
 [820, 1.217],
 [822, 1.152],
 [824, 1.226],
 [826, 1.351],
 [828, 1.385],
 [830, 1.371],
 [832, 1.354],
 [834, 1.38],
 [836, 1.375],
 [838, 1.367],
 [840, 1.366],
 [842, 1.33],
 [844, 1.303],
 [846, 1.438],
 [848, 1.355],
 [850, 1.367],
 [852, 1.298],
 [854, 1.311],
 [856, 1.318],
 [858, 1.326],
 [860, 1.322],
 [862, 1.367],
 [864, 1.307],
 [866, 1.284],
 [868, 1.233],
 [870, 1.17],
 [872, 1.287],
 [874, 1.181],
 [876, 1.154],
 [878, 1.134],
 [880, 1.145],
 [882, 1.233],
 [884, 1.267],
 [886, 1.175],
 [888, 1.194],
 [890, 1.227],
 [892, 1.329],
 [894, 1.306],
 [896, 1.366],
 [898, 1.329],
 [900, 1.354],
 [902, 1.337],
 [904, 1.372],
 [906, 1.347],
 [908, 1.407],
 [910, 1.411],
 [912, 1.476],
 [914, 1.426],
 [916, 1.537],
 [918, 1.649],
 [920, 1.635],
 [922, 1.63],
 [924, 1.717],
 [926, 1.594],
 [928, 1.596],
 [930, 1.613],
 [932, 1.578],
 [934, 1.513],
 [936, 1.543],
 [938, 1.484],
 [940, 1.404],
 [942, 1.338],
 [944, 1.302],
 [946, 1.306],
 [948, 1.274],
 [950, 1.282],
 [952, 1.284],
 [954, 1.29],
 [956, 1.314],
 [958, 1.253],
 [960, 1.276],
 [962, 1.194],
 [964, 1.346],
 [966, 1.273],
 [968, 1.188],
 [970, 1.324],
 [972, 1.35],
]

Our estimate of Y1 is 1.0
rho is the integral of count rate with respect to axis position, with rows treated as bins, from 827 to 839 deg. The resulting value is 16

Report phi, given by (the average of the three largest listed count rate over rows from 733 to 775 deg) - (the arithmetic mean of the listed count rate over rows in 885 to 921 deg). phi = 0.20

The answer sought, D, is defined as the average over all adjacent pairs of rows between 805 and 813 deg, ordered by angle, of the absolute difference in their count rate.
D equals 0.043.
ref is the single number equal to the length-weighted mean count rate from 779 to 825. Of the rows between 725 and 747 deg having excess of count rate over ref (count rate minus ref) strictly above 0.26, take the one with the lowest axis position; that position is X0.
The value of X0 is 726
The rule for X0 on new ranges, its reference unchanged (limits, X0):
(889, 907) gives 892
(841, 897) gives 842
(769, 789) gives 770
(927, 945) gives 928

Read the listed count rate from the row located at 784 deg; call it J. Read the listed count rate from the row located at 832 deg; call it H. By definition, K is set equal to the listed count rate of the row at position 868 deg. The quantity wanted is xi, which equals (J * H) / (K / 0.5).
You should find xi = 0.6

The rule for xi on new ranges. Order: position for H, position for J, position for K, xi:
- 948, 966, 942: 0.6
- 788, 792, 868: 0.4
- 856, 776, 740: 0.7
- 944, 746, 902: 0.8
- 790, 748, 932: 0.4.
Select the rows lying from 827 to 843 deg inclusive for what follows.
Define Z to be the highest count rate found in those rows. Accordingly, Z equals 1.385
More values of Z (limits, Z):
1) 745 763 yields 1.594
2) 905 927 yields 1.717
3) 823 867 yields 1.438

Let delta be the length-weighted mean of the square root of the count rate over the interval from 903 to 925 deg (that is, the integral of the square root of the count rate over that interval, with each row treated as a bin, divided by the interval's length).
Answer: 1.23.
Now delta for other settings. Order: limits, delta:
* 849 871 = 1.14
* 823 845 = 1.16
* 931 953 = 1.18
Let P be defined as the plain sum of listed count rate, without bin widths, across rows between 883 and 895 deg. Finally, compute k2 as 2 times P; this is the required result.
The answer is 15.0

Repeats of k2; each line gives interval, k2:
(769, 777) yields 12.3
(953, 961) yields 10.3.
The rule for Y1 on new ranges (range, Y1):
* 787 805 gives 1.0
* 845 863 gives 1.4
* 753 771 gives 1.4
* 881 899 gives 1.7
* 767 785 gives 1.0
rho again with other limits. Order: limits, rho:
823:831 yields 11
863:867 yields 5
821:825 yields 5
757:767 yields 15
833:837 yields 6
